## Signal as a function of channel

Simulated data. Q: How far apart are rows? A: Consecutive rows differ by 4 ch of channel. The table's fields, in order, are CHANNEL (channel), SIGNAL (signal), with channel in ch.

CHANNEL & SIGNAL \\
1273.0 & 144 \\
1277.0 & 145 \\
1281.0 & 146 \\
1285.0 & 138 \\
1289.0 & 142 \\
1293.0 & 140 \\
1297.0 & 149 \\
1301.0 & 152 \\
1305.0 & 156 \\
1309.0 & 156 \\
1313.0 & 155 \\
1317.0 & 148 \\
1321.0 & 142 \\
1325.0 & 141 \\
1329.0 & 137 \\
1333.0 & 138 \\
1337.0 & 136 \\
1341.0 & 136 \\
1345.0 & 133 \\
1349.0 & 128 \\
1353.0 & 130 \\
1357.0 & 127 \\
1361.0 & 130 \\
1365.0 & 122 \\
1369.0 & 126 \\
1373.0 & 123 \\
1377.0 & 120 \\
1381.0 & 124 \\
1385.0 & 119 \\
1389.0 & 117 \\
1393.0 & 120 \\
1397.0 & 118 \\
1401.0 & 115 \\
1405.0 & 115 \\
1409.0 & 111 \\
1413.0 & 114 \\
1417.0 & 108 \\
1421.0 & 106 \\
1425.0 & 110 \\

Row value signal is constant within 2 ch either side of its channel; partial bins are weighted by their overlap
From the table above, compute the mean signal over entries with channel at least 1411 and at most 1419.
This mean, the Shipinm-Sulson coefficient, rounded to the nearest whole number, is 111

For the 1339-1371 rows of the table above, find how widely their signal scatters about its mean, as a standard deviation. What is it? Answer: 4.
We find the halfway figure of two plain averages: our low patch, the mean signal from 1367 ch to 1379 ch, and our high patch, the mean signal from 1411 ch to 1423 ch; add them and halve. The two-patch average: 116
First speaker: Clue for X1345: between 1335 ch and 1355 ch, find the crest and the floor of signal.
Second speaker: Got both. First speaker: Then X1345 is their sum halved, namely 132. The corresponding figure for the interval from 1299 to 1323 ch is 149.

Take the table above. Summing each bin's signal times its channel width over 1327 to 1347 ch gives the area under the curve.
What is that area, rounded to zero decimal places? 2720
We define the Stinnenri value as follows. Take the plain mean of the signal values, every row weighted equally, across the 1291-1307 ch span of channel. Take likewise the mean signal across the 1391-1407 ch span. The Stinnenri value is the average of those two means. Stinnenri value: 133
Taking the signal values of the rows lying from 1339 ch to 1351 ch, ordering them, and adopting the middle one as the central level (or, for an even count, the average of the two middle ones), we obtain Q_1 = 133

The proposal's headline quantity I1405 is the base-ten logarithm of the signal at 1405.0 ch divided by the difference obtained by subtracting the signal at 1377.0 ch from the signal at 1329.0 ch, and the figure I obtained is 0.8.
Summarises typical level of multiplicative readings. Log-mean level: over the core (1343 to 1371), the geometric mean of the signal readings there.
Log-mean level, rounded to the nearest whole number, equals 128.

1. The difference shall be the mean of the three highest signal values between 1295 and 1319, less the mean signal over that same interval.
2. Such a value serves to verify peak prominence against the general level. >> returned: 3.0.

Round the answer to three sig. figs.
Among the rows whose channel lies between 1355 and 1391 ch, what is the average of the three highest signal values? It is 128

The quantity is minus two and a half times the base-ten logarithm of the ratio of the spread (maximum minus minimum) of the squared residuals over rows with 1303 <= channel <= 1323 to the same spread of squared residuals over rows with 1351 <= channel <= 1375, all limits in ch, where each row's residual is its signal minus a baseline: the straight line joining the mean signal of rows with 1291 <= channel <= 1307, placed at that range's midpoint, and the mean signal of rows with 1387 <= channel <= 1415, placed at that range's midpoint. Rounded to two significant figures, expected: -1.4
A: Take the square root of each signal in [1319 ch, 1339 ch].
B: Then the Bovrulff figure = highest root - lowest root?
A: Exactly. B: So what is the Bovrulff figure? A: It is 0.25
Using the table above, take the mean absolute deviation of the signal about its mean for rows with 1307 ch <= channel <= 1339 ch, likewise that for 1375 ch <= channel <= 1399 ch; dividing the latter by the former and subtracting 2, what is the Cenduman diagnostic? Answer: -1.7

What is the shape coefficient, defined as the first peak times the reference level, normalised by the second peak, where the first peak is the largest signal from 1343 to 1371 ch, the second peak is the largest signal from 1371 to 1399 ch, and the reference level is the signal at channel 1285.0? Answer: 148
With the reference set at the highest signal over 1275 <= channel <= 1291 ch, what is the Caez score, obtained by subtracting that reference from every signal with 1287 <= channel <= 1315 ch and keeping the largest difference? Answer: 10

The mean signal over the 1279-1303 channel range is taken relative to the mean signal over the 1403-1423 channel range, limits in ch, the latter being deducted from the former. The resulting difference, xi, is 34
